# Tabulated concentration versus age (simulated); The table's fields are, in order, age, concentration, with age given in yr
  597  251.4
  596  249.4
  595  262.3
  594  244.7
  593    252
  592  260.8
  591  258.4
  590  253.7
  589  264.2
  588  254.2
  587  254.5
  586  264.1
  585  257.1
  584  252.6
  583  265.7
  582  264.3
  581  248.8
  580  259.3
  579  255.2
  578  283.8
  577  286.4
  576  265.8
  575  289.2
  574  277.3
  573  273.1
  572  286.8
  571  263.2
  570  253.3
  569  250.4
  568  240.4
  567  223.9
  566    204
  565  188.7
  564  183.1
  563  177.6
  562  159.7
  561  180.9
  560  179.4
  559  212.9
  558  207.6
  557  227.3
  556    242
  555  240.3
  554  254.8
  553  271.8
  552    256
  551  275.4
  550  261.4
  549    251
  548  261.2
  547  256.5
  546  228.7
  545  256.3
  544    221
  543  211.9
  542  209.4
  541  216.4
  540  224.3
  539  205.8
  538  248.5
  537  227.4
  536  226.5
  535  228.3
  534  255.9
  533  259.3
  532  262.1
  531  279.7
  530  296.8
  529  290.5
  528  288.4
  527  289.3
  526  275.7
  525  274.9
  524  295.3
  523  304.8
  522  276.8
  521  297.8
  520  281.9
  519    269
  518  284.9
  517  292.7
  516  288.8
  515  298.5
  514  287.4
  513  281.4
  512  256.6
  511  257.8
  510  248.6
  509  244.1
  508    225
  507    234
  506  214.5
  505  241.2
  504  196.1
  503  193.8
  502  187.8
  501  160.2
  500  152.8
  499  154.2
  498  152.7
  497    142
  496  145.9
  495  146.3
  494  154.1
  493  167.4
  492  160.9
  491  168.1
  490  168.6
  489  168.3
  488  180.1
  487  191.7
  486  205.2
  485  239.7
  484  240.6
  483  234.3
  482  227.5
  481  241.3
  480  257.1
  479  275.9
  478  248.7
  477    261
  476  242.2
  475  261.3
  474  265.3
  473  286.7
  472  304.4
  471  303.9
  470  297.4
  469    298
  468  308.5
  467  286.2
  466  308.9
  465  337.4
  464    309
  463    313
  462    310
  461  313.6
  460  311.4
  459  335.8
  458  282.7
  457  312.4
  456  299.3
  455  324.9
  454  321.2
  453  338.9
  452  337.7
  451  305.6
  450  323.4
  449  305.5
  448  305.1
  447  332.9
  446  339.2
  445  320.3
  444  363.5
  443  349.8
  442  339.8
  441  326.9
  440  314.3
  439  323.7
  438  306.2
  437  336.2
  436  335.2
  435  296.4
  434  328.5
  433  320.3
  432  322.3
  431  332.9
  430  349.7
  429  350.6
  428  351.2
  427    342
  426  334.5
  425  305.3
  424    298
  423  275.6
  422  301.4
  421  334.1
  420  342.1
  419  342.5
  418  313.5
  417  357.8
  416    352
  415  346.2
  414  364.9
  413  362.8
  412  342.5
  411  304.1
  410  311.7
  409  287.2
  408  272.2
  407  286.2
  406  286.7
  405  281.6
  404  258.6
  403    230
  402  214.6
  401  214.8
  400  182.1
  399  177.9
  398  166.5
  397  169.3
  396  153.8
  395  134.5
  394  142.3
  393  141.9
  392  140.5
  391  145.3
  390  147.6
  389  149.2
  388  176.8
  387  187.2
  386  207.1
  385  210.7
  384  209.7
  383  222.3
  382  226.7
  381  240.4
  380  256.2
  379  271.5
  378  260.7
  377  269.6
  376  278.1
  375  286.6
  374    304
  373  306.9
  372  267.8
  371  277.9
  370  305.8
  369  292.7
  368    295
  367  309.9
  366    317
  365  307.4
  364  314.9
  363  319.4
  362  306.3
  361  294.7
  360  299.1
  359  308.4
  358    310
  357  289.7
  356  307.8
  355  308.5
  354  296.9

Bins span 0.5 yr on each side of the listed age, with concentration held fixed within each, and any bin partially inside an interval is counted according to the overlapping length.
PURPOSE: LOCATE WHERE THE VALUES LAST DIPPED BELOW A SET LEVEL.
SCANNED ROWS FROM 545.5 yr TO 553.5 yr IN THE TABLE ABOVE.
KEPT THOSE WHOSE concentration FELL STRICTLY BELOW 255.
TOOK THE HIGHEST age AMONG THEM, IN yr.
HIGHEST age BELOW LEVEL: 549 yr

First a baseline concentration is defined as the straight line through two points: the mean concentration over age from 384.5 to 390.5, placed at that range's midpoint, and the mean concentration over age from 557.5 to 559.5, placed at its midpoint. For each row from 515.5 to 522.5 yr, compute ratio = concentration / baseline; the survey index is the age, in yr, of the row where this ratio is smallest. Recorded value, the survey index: 519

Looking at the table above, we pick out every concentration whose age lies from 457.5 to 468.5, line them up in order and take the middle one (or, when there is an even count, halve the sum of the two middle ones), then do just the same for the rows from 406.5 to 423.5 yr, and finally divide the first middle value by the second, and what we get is 0.93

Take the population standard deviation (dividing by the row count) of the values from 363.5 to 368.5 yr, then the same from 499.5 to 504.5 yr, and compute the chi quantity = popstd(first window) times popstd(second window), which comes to 139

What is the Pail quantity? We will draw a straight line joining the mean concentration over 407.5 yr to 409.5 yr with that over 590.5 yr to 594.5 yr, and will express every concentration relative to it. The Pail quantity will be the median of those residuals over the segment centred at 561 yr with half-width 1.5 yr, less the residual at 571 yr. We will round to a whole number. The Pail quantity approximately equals -85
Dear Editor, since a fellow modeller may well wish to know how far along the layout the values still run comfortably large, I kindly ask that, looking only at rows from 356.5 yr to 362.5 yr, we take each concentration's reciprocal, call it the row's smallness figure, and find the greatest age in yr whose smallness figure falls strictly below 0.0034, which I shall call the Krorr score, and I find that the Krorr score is 362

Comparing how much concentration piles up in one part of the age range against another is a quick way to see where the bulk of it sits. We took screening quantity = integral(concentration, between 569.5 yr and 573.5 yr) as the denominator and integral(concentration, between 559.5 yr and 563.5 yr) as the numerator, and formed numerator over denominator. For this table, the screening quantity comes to 0.65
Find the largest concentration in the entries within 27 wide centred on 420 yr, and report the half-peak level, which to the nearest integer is 182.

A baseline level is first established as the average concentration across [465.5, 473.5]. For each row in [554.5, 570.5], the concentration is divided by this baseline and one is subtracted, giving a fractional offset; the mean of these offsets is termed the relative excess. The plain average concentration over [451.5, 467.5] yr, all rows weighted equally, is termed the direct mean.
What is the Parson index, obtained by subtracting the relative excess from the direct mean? 315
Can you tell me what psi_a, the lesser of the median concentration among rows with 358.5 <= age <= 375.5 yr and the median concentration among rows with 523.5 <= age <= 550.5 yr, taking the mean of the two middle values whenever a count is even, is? 256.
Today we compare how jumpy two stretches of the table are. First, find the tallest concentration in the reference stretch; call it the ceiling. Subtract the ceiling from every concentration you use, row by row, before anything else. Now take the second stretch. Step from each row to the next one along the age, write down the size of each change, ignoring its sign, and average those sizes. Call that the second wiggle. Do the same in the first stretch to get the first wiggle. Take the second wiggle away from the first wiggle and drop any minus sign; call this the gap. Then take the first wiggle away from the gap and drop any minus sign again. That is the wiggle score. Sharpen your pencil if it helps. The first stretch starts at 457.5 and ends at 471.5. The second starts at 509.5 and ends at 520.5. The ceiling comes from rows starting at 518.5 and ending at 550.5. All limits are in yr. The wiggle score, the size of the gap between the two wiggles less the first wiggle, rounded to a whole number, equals 10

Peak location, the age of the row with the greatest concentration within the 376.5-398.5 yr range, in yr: 379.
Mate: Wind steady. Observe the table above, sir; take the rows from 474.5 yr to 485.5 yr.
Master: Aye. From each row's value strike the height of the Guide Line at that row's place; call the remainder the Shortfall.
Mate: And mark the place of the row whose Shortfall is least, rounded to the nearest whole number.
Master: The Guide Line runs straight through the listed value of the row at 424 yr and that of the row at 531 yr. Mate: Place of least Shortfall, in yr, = 482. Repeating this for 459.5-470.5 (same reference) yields 467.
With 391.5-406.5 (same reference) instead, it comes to 395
